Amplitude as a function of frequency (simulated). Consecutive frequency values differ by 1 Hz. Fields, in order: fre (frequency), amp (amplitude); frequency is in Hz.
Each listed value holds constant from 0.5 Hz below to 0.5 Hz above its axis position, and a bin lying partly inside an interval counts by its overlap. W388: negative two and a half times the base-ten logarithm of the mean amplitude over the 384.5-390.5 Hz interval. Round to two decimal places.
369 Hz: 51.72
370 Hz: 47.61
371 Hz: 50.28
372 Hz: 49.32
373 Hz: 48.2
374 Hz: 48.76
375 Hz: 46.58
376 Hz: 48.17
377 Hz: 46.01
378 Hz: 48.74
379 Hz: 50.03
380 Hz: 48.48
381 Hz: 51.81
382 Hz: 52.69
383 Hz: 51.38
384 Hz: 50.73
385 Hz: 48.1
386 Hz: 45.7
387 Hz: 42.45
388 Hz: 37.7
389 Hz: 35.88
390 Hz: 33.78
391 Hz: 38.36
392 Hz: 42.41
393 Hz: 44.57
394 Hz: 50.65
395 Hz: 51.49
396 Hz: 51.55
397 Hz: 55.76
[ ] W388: -4.02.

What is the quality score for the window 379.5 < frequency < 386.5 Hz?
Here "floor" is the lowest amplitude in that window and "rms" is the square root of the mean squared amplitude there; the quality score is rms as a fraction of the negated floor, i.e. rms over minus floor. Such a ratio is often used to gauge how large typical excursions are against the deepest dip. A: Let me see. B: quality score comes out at -1.09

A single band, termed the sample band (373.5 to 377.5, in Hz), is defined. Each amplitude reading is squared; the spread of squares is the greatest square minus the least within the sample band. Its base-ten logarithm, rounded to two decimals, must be 2.42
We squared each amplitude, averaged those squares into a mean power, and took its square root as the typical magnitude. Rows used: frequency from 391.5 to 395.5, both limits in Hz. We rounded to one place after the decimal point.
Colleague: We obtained 47.4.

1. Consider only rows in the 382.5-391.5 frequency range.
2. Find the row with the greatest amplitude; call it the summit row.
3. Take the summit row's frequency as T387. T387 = 383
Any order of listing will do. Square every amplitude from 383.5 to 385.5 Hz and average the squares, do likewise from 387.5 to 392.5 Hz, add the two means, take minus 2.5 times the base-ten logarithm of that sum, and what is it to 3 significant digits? -8.97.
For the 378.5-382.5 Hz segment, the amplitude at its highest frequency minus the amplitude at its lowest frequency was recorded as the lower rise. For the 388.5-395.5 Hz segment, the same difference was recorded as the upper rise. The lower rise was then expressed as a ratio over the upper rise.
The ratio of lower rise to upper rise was 0.17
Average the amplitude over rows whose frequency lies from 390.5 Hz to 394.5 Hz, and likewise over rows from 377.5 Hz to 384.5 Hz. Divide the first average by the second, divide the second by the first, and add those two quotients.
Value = 2.02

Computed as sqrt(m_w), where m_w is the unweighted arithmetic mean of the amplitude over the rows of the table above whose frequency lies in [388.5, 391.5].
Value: 6.00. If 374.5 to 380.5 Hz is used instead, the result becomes 6.93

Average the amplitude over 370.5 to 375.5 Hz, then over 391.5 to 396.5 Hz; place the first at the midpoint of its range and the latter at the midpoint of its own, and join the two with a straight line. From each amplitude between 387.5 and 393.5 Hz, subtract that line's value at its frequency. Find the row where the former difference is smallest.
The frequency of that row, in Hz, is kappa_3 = 390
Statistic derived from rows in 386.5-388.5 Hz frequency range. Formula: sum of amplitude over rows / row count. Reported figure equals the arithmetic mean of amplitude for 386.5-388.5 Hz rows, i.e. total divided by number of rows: 40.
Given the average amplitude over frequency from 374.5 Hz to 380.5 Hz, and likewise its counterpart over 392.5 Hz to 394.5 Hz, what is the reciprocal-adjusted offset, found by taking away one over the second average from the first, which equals 48.0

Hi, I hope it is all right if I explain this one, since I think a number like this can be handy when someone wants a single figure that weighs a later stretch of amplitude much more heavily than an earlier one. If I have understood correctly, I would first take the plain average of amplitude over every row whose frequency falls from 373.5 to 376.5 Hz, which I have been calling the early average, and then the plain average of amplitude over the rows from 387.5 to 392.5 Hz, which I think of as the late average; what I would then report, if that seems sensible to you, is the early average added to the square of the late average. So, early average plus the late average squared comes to 1464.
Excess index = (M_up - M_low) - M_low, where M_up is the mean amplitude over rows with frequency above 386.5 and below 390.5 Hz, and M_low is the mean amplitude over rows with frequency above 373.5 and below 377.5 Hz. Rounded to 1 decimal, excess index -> -57.3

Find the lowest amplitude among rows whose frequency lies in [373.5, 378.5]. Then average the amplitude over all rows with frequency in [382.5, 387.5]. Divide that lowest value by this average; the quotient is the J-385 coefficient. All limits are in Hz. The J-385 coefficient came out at 0.97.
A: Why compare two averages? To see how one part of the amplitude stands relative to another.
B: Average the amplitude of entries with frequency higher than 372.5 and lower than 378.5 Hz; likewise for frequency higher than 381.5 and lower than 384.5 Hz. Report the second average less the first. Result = 4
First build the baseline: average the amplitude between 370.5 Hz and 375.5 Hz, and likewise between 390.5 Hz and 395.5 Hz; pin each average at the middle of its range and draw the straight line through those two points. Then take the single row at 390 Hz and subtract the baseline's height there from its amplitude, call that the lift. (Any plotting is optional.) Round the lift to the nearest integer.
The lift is -12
